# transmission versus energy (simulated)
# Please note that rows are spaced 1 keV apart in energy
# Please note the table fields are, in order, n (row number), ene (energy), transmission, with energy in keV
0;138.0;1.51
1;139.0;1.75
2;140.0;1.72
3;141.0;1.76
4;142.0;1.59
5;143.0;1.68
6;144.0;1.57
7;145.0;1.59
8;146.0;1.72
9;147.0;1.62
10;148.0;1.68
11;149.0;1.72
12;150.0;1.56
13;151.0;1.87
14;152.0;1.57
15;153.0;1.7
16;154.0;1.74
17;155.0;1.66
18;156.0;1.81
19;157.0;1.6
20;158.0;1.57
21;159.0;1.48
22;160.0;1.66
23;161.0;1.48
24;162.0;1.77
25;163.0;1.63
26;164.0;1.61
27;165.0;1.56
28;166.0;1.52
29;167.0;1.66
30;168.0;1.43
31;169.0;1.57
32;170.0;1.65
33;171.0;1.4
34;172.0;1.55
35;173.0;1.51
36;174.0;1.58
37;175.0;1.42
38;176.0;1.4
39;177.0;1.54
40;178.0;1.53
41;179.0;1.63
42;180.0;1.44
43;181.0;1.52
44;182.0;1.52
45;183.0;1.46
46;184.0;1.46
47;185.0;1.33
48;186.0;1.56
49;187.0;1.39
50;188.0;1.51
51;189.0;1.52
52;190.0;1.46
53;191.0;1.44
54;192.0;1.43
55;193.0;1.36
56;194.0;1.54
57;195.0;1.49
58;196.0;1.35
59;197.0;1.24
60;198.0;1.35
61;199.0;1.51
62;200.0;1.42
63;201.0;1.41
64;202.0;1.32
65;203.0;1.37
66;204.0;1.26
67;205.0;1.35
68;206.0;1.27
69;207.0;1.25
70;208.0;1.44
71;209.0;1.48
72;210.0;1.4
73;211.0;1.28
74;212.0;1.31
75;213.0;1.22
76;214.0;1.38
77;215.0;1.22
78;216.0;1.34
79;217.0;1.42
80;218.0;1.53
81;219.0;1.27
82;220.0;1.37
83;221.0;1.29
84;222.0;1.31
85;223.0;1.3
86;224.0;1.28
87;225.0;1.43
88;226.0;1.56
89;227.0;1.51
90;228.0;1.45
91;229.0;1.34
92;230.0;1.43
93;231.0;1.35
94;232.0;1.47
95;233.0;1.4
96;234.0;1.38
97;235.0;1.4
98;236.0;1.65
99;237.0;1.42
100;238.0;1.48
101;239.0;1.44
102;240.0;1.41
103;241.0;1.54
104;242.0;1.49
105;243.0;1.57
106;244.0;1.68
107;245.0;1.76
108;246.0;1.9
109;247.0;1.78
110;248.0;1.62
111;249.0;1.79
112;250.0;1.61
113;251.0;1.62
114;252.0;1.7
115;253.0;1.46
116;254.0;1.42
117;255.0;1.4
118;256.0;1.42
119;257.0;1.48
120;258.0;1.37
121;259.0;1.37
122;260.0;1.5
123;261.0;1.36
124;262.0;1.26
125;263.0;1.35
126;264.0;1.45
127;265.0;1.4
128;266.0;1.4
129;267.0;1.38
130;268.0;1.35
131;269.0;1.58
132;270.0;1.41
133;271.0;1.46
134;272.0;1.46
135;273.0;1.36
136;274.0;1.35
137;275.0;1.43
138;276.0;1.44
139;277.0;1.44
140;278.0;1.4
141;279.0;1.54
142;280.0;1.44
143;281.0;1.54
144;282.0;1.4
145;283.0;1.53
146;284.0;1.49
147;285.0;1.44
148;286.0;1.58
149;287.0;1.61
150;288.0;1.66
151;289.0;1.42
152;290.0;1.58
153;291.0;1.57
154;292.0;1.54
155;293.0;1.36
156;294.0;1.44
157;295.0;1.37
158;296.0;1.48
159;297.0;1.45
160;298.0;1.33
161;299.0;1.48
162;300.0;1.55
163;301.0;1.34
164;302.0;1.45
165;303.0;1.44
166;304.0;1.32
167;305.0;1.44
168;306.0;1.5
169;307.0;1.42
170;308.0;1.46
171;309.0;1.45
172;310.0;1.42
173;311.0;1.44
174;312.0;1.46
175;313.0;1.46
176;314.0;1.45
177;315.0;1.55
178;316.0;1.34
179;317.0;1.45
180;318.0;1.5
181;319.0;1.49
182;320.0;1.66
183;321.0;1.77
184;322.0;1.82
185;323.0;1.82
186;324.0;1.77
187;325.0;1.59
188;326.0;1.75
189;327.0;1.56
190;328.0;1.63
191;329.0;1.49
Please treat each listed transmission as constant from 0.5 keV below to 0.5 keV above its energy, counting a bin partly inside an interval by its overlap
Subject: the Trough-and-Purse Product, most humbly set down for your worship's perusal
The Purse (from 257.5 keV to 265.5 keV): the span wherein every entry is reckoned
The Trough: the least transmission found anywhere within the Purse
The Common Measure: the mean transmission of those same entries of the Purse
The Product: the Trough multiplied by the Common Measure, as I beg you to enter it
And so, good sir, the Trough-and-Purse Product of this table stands 1.74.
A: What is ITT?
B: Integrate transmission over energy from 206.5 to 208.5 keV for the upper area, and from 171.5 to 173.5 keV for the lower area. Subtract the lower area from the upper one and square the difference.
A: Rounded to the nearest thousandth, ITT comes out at 0.137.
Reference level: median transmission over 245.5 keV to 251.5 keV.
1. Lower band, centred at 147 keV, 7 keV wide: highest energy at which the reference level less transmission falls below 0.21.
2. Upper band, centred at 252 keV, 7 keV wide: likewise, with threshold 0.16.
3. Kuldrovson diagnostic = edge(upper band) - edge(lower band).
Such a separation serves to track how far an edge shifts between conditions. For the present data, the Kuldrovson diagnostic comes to 102 keV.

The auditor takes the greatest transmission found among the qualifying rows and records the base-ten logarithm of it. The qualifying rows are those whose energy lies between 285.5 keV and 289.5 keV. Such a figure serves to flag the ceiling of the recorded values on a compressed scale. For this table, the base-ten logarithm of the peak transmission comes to 0.220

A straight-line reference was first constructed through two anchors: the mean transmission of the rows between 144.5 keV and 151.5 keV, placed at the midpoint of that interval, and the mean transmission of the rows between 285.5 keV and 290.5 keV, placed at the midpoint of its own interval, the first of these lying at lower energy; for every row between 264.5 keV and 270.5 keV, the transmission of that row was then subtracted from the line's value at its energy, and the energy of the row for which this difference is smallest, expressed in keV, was 269.0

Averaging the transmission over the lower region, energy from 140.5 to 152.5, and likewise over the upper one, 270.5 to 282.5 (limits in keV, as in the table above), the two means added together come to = 3.10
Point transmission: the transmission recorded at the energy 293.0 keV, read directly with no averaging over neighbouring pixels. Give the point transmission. 1.36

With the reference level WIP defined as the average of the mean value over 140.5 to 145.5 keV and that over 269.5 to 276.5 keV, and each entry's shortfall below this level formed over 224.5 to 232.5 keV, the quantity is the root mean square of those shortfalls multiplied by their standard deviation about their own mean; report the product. 0.008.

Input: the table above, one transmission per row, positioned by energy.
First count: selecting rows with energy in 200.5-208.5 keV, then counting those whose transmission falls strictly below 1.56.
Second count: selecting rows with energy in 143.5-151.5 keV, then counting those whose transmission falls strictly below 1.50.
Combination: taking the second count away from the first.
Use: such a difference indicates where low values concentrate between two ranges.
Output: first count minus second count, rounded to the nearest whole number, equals 8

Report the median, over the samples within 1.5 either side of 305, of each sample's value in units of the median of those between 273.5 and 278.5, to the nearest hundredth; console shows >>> 1.01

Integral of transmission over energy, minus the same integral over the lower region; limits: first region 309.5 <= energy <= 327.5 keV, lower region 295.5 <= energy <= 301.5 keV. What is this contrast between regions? 20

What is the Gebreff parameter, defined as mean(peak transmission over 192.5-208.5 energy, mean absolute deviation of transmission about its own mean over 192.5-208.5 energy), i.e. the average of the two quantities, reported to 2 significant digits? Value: 0.81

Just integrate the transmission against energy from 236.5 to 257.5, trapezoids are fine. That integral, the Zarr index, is 33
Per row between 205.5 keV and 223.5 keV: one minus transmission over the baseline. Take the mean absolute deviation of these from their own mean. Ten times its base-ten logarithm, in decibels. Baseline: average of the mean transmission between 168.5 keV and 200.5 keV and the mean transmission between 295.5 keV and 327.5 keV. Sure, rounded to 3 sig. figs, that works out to -13.1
